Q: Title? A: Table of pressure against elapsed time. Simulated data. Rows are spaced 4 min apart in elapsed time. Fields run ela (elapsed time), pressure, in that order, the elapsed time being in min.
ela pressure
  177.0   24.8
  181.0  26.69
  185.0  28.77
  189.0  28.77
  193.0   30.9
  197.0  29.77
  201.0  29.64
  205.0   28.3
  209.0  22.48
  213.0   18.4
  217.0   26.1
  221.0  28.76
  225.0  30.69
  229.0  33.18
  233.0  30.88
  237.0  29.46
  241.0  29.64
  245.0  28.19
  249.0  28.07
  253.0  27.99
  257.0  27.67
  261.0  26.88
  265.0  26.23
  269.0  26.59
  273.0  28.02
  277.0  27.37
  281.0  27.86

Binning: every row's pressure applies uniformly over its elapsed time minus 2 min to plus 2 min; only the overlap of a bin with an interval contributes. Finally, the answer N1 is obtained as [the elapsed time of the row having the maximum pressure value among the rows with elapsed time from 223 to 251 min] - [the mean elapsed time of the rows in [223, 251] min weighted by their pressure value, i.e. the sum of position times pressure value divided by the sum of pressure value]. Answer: -7.6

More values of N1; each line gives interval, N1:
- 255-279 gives 6.0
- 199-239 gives 9.2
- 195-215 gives -7.1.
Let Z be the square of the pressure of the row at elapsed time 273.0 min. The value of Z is 785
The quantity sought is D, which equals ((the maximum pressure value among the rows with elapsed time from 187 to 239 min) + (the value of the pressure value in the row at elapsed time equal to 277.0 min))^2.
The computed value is 3666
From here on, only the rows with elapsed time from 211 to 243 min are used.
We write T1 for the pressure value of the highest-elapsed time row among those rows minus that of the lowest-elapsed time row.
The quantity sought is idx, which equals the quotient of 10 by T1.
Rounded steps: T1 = 11.2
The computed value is 1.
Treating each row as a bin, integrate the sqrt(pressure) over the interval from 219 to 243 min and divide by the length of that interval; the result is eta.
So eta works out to 5.52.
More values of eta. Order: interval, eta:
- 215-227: 5.34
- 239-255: 5.34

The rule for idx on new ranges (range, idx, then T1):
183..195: 5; 2.1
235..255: -7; -1.5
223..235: 53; 0.2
